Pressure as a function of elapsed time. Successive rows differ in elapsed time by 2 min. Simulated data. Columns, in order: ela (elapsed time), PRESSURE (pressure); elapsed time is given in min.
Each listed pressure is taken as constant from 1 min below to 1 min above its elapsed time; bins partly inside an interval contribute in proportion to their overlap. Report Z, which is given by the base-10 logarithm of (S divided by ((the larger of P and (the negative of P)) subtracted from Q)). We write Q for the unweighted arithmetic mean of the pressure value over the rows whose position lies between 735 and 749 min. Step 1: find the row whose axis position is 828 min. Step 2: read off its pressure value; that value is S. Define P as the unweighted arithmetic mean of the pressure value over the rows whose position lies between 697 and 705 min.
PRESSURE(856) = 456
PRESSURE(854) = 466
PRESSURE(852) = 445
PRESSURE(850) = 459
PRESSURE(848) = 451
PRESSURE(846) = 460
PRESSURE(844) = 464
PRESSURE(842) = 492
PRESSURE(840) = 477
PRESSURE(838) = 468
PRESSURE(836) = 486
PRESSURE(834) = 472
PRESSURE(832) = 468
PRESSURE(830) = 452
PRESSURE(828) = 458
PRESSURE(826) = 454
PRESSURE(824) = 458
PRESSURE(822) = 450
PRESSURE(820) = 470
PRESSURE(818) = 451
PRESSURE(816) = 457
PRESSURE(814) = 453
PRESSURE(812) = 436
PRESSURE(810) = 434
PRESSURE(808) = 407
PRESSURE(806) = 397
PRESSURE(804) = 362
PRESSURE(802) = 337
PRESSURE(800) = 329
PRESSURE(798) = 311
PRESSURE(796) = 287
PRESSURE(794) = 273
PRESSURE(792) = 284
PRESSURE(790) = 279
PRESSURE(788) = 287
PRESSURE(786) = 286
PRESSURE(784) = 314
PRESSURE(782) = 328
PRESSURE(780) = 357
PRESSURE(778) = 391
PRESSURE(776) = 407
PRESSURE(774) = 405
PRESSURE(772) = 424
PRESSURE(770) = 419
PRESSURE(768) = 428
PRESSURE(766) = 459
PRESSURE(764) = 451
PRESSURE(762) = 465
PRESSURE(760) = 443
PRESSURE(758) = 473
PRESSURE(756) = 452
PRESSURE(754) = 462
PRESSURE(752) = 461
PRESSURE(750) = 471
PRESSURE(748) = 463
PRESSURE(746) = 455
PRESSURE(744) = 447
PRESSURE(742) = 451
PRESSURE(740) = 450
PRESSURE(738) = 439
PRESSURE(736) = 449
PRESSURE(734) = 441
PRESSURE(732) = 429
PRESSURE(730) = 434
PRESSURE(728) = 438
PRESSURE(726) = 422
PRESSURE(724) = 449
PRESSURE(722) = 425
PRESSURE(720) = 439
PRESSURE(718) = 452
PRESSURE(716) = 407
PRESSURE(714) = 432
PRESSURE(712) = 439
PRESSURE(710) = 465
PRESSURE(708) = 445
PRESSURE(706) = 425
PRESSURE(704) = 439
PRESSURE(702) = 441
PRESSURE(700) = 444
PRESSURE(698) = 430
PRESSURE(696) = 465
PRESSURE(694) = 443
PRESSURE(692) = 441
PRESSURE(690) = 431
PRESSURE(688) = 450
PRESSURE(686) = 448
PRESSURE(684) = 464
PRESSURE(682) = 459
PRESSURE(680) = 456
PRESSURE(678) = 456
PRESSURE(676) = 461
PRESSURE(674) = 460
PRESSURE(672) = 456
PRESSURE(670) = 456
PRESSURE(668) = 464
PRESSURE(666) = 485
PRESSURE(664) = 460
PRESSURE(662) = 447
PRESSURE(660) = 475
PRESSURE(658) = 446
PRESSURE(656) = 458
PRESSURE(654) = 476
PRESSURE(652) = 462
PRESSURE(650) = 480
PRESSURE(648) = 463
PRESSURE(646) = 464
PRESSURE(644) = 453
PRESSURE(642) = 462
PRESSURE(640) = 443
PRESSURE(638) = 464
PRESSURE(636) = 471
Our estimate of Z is 1.58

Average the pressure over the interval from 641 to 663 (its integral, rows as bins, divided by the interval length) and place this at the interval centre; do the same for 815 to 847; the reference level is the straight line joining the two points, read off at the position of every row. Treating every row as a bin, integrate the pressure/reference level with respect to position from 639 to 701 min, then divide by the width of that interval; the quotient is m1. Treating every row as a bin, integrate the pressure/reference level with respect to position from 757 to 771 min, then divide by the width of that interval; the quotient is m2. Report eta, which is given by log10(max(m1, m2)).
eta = -0.006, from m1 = 0.99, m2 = 0.966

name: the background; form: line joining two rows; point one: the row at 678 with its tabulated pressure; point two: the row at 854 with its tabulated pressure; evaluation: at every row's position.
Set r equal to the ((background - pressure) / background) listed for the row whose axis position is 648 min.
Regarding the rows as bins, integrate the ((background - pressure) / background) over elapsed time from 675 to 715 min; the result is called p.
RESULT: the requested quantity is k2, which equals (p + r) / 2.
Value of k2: 0.44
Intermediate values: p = 0.9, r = -0.02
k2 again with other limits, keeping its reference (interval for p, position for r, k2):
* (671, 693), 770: 0.13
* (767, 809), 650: 5.15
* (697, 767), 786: 1.24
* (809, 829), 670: 0.26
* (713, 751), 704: 0.74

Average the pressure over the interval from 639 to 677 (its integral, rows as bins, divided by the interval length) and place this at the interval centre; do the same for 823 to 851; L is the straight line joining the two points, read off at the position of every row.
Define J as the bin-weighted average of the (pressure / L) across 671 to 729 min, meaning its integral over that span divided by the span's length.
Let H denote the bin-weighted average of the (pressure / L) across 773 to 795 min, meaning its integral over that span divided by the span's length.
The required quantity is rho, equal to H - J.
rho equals -0.25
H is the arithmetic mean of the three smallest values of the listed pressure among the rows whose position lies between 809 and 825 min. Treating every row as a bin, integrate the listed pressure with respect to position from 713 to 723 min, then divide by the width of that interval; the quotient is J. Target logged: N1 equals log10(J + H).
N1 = 2.940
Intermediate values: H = 440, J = 431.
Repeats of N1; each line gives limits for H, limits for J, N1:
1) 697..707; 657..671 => 2.951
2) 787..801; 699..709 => 2.856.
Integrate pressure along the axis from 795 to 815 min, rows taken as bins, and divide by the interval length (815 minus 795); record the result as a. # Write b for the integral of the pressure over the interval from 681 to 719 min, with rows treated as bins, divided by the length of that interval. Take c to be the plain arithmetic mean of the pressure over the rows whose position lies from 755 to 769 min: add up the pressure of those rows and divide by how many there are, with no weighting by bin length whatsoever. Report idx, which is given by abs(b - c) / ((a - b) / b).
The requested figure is -64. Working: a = 375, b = 443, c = 453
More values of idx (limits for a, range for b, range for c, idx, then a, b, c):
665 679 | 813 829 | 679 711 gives 718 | 463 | 456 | 447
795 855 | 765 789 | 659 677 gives 562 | 434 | 375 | 463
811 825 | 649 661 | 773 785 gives -3670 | 454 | 466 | 367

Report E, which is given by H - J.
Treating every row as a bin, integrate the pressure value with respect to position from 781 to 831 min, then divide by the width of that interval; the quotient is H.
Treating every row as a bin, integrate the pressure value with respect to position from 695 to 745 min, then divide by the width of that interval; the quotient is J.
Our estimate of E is -62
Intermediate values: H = 378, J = 440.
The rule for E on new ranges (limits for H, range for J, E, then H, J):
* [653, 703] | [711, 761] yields 10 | 455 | 445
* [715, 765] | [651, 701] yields -9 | 447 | 456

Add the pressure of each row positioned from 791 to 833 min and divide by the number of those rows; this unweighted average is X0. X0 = 401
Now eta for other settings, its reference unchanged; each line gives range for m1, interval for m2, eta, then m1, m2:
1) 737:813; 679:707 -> -0.017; 0.85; 0.962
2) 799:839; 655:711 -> -0.010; 0.94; 0.978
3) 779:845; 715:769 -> -0.016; 0.86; 0.963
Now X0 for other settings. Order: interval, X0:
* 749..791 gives 403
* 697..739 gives 437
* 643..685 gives 462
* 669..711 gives 449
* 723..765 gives 450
